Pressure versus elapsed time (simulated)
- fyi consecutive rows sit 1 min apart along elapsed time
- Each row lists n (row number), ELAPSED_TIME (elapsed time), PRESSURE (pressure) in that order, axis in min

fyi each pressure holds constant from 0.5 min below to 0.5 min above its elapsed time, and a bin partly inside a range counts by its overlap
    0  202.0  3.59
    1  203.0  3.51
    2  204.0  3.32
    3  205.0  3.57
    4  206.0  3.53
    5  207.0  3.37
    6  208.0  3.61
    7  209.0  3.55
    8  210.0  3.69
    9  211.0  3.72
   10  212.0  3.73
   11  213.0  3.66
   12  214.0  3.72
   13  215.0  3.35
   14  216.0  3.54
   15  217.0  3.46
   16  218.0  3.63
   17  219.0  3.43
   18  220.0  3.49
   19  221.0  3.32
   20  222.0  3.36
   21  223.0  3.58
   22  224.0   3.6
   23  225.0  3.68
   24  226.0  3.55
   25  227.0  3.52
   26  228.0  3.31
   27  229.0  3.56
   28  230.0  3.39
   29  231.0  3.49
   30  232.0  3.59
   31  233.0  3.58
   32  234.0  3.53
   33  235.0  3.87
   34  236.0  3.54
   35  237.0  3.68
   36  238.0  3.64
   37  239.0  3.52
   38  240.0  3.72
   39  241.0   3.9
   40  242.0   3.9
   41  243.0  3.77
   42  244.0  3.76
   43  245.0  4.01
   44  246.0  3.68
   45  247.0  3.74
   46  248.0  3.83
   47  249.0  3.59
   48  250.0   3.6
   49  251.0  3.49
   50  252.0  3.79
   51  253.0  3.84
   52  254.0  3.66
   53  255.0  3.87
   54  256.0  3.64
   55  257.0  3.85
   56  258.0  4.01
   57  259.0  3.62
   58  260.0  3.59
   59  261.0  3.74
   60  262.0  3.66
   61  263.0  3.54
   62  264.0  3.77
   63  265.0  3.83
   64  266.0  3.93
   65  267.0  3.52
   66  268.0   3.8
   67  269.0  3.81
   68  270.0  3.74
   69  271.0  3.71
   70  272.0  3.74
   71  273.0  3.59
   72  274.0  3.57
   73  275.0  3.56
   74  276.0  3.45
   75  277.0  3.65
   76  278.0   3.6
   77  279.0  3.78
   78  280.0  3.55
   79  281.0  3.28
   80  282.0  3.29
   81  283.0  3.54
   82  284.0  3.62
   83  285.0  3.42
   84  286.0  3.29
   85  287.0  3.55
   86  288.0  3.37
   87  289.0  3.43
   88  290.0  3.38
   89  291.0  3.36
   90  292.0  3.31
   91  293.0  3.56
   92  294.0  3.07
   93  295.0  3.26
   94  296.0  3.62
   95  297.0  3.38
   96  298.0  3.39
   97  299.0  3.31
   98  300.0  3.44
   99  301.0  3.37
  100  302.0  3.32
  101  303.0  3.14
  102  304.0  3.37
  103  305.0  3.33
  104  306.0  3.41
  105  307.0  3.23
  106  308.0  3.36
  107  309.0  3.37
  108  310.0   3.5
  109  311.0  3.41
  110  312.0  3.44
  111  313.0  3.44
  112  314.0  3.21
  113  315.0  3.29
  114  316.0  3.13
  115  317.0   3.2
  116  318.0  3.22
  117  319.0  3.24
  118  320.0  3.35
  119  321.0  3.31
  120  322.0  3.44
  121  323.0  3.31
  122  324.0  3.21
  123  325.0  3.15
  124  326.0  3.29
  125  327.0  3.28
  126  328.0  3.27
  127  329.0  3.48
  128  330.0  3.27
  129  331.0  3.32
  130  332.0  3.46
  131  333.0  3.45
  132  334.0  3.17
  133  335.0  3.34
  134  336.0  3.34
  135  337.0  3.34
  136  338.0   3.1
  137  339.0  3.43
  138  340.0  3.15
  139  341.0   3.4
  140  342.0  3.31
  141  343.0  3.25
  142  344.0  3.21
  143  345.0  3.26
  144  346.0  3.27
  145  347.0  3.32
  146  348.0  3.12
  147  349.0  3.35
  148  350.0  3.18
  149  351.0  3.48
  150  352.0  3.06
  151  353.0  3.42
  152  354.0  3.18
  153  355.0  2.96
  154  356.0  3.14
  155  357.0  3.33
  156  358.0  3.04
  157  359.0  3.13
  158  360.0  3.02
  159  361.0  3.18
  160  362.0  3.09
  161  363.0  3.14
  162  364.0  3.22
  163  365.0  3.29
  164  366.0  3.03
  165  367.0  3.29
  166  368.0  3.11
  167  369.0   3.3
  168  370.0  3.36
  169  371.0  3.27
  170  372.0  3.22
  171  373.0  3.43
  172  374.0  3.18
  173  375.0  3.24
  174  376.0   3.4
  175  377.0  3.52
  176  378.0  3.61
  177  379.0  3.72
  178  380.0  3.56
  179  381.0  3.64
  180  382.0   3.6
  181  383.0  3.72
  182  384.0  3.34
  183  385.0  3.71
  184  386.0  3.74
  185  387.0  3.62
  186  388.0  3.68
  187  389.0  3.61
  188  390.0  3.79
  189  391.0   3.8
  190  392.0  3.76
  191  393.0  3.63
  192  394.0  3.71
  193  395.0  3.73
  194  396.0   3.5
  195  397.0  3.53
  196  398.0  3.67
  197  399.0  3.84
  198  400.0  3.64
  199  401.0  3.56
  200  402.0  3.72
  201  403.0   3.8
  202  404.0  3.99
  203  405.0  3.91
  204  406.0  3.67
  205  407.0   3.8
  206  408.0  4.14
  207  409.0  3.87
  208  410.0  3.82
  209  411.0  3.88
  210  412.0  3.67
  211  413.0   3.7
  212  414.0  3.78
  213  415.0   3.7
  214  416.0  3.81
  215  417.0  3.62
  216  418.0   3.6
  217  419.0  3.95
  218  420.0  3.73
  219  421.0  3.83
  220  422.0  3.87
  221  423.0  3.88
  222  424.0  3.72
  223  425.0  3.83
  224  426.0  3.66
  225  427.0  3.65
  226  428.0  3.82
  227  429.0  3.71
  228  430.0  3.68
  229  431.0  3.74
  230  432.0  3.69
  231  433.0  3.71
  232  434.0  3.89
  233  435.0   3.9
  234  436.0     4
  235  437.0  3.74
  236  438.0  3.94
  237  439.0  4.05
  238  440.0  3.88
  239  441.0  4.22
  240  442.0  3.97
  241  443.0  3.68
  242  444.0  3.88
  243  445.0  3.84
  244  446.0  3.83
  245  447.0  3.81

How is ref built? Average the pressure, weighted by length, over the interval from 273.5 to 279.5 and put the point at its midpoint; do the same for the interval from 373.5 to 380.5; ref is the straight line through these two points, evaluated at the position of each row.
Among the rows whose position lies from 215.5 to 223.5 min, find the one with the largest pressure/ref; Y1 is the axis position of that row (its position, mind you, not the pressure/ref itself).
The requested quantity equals 218.0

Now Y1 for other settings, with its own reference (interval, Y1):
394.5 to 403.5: 399.0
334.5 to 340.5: 339.0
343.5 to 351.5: 351.0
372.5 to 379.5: 379.0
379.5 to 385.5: 383.0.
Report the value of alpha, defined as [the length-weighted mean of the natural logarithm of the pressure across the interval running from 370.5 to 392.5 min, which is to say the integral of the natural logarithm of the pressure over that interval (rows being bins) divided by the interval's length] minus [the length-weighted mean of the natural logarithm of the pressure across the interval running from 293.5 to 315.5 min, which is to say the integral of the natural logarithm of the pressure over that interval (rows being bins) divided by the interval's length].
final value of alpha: 0.06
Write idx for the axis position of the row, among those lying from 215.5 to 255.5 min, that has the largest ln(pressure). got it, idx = 245.0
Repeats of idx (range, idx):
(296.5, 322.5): 310.0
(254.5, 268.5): 258.0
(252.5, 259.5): 258.0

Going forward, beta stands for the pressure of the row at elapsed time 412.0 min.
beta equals 3.67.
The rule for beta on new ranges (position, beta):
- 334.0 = 3.17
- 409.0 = 3.87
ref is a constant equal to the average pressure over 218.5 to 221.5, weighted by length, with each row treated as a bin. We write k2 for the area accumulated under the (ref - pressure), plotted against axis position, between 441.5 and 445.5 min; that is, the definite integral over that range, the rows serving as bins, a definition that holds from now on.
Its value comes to -1.72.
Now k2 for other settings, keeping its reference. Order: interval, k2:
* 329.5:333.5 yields 0.15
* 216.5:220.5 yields -0.36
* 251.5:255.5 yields -1.51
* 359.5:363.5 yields 1.22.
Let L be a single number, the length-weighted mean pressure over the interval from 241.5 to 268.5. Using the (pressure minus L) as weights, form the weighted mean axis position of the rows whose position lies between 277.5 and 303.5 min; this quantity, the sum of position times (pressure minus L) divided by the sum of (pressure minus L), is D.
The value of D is 292.2 min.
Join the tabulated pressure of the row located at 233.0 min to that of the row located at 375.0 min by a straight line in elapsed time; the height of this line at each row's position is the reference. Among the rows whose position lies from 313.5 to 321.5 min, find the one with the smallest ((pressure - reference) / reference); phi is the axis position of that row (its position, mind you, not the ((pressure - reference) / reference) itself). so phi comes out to 316.0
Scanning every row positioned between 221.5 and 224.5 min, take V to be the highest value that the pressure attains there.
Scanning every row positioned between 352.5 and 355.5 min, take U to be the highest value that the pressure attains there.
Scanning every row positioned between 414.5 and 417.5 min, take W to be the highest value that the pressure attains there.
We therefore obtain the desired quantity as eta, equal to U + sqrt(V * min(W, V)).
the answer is 7.0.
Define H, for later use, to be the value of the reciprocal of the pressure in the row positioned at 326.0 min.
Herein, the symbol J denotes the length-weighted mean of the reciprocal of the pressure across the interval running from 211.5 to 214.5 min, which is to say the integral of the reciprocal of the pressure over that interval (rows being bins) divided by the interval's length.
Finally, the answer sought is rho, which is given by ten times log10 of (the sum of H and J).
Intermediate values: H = 0.304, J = 0.270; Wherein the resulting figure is -2.41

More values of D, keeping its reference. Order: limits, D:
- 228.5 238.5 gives 232.3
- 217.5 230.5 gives 224.1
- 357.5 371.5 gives 364.0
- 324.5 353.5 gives 339.2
